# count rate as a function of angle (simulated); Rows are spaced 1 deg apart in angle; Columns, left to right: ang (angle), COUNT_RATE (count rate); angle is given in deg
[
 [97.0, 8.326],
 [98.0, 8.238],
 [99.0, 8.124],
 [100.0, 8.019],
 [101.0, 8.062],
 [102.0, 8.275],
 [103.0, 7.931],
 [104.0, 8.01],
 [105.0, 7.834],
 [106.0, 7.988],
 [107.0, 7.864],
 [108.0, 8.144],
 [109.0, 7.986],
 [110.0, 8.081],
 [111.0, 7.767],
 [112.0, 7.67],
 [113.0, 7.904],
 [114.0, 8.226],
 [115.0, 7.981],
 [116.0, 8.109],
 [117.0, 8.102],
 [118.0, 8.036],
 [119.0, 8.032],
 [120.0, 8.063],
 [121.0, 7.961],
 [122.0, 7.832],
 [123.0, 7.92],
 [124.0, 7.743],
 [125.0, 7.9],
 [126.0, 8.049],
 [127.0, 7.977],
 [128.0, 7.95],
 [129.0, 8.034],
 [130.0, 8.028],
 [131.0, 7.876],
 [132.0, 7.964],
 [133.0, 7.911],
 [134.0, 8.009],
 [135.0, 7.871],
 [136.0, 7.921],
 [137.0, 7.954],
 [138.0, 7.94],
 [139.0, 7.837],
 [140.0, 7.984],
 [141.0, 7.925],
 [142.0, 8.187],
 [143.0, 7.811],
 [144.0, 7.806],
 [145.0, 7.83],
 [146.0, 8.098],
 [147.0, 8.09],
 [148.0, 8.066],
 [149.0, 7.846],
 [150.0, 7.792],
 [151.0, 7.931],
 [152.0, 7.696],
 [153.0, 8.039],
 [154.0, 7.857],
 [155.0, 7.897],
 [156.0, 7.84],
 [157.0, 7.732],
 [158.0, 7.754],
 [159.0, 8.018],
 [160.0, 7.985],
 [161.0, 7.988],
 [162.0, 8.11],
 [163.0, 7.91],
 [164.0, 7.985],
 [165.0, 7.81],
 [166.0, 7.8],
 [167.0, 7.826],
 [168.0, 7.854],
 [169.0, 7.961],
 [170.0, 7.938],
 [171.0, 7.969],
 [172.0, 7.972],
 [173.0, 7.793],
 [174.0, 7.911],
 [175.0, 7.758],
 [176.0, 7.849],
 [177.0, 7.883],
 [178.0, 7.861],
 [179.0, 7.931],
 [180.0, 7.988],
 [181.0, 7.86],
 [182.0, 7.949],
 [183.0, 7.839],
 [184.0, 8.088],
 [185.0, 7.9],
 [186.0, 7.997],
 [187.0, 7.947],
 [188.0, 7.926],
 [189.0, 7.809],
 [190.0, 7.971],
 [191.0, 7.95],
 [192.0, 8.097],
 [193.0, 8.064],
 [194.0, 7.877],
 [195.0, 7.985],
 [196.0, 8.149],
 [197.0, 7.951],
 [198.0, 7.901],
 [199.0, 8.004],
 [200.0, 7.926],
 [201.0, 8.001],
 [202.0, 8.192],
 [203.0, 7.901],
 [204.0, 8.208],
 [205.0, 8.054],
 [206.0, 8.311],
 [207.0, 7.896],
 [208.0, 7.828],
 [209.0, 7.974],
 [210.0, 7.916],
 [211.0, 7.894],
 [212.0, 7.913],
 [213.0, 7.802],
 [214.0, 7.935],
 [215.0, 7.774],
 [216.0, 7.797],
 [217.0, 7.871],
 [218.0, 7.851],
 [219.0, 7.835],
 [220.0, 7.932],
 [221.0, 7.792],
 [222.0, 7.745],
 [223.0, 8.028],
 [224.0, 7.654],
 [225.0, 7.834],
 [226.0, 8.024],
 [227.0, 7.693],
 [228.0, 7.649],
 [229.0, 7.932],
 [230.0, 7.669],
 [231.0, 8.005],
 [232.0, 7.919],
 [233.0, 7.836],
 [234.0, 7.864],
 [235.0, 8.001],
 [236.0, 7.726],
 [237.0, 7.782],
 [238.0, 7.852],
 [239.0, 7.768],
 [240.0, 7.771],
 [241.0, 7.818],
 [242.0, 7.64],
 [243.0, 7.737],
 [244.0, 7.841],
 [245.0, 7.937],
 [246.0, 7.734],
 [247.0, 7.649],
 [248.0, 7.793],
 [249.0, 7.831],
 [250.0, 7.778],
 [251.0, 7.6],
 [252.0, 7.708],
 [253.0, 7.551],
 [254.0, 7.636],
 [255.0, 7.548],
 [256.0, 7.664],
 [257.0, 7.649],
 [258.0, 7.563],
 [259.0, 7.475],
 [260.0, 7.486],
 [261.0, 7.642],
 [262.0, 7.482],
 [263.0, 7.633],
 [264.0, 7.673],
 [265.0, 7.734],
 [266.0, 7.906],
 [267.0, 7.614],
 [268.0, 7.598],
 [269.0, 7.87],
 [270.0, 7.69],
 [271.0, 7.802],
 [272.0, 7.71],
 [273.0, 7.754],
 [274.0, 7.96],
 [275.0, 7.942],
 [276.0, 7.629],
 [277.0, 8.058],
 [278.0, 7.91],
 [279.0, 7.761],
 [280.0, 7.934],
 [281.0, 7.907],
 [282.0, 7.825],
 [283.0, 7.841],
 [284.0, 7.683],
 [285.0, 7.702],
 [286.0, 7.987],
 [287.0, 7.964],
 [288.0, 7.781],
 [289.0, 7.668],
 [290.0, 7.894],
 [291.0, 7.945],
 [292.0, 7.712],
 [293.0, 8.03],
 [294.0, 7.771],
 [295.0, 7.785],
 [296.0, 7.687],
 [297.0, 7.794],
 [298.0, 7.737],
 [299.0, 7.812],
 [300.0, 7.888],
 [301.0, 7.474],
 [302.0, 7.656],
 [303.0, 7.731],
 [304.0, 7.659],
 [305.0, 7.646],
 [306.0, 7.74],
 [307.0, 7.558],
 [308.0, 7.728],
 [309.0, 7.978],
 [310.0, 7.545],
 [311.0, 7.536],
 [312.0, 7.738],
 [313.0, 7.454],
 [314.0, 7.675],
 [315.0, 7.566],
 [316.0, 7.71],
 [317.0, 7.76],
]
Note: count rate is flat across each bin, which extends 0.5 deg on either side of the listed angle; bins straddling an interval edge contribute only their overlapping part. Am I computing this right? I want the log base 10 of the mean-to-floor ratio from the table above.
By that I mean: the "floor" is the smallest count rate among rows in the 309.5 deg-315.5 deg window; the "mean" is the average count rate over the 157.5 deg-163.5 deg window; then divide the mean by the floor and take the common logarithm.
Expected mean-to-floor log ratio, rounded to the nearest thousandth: 0.029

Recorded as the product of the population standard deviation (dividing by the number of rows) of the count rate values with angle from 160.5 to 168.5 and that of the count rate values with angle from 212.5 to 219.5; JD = 0.0052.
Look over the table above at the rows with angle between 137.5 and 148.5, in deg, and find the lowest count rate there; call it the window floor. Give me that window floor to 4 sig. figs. 7.806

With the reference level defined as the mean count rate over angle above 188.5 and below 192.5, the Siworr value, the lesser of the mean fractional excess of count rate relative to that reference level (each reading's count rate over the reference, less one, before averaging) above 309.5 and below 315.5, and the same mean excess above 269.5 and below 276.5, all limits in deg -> -0.047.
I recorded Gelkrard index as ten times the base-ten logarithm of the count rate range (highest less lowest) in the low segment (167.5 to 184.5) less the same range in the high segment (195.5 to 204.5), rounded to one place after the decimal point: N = -16.4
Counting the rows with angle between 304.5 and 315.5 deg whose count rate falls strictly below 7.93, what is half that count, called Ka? 5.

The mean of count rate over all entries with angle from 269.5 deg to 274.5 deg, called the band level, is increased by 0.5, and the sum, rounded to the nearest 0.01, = 8.28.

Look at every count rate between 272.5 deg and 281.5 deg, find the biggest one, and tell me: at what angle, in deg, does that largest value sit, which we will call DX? 277.0 deg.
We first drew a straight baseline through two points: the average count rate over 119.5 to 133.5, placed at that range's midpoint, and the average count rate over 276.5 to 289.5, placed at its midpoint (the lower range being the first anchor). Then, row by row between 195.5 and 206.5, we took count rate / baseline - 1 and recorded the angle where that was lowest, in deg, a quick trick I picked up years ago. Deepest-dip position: 198.0 deg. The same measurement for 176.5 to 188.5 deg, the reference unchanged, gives 183.0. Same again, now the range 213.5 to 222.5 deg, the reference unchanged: 222.0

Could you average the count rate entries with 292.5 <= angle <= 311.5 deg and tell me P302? 7.72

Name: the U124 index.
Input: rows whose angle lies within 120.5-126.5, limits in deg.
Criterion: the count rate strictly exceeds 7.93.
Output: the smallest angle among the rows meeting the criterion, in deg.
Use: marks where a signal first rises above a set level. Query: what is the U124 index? 121.0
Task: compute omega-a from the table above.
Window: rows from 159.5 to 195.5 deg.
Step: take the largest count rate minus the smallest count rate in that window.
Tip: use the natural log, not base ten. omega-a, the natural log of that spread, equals -1.04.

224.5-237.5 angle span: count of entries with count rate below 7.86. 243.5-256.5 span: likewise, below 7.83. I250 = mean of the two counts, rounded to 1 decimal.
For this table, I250 8.5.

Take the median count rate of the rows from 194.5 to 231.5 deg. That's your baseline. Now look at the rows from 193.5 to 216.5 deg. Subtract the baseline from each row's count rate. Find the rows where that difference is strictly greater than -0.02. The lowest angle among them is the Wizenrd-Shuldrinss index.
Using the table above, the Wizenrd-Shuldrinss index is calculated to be 195.0 deg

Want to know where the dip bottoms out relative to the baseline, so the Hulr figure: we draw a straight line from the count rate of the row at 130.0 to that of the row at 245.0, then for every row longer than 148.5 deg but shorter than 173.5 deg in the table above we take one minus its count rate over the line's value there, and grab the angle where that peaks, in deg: 152.0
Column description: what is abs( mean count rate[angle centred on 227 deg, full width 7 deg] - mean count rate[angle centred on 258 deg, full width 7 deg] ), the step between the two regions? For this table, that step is 0.20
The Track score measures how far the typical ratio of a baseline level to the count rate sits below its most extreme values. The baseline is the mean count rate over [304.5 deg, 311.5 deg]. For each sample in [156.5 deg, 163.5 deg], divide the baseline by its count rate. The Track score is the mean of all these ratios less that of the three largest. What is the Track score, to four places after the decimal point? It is -0.0159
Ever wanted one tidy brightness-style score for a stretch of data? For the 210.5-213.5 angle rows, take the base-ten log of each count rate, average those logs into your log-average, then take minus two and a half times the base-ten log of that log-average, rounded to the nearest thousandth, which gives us 0.119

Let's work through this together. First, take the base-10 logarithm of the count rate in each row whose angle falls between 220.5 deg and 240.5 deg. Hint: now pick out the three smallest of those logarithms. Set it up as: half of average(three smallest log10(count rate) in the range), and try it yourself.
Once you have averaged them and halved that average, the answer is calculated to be 0.442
